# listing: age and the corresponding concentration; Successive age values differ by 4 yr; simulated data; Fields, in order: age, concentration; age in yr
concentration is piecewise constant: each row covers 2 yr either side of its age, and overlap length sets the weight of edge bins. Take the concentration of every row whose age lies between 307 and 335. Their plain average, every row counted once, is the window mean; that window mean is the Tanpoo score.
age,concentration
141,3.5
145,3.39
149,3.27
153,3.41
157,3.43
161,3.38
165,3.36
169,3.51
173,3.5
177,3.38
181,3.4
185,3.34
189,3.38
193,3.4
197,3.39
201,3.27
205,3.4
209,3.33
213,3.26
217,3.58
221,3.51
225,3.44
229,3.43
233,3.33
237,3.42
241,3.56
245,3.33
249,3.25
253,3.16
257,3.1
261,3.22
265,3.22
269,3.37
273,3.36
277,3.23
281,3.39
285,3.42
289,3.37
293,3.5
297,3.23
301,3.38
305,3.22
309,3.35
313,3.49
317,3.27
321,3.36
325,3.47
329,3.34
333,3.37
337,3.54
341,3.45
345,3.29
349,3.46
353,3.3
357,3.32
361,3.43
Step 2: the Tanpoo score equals 3.379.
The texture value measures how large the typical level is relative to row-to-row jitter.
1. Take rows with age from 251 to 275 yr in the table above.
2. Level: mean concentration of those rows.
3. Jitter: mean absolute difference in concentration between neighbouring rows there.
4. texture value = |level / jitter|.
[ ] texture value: 48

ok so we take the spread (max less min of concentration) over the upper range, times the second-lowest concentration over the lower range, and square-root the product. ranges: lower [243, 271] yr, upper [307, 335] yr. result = 0.83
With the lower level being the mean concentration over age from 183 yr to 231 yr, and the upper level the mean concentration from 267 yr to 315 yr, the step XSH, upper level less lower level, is -0.035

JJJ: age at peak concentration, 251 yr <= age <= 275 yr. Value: 269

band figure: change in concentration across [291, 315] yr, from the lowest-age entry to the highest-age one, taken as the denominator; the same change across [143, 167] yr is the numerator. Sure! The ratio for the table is 3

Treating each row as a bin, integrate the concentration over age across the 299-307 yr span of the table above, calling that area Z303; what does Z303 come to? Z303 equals 26.4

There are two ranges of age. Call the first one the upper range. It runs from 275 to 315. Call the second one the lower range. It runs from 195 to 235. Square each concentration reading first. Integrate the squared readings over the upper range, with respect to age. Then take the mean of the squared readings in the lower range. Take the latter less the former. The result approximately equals -440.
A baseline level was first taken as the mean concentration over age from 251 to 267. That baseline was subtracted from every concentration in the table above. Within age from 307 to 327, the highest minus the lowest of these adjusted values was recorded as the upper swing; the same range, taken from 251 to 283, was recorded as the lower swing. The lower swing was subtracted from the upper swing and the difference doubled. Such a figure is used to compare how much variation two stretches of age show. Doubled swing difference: -0.14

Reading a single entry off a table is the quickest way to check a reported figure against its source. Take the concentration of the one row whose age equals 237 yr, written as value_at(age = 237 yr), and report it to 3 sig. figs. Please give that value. 3.42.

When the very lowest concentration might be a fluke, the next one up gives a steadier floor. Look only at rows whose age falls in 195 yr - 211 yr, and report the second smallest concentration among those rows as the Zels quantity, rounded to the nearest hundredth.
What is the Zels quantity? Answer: 3.33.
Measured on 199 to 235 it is 3.27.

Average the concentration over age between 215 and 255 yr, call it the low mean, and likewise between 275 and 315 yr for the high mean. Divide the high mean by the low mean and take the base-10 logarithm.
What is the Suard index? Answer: -0.0055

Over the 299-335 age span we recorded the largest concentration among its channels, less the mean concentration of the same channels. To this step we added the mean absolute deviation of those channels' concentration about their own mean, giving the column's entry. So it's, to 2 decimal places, 0.19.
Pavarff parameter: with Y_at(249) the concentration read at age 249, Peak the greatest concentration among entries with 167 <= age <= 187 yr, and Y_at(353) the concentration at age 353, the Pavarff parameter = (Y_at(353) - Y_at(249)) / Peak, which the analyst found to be 0.014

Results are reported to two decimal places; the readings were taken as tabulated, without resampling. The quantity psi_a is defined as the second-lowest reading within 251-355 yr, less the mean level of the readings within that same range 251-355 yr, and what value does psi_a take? -0.18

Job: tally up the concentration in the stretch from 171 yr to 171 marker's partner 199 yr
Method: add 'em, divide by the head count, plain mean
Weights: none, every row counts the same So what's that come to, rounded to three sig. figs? 3.40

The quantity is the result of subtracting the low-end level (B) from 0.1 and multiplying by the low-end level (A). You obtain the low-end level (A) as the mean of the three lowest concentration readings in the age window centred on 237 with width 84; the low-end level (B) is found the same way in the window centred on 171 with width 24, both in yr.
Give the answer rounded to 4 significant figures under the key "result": -10.34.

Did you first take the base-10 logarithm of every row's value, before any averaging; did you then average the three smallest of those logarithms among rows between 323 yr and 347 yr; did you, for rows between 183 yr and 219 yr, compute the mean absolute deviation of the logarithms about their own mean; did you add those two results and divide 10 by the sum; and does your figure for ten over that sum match 18.8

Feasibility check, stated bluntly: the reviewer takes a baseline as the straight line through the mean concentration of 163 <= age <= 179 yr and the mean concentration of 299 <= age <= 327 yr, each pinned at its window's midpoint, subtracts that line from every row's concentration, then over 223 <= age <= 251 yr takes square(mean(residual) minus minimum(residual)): 0.019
